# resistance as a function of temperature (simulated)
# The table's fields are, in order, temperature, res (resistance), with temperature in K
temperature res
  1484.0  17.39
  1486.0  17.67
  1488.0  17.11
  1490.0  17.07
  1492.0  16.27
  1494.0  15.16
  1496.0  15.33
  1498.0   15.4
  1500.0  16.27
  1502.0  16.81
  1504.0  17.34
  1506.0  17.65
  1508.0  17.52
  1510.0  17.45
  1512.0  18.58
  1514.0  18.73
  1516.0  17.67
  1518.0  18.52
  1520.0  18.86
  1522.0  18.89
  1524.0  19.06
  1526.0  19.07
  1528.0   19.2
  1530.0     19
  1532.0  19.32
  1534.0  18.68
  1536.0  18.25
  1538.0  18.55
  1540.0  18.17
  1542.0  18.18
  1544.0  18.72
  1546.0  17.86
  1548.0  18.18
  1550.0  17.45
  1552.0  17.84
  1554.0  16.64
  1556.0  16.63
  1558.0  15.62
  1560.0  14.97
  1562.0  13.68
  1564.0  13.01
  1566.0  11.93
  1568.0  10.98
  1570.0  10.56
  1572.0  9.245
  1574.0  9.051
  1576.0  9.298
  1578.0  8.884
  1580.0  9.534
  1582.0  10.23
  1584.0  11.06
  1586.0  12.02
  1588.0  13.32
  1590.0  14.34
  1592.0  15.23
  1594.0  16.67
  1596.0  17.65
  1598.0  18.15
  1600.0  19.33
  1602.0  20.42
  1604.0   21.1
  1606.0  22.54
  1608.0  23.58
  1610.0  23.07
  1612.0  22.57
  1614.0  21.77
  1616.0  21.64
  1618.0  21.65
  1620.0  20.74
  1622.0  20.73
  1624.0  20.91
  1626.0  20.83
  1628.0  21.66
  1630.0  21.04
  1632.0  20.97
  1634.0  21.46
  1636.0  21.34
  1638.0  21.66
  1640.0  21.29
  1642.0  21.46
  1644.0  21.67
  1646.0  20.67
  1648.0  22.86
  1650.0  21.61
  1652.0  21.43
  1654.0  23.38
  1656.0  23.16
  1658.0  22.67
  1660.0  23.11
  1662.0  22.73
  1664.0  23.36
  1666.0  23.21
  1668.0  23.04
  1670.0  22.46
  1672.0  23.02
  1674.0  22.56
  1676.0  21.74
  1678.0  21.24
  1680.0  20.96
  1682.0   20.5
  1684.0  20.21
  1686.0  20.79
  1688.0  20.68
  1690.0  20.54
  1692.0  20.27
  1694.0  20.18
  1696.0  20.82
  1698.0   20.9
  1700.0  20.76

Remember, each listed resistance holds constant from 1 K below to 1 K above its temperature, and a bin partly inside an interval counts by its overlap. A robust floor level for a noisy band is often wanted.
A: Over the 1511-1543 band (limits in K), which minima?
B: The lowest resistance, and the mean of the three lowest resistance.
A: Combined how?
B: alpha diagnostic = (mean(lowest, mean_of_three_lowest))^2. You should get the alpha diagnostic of 318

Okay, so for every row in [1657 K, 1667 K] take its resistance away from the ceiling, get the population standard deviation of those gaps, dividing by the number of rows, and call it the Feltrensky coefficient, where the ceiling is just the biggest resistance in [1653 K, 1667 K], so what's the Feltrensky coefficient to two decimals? 0.27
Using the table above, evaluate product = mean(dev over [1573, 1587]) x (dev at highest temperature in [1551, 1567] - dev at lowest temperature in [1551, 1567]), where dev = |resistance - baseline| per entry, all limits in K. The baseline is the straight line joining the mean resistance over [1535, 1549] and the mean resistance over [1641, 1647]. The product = 59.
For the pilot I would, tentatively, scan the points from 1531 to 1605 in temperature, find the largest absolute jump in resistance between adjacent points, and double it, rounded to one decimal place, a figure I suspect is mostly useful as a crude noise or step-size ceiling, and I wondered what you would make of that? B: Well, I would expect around 2.9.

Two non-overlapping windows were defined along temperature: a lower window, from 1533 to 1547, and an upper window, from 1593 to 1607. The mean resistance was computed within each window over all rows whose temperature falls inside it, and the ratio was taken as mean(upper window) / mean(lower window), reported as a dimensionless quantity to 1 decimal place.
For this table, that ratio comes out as 1.1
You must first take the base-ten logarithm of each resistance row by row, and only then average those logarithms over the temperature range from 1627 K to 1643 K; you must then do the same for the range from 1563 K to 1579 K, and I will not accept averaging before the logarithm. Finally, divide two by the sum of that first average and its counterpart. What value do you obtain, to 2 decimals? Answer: 0.85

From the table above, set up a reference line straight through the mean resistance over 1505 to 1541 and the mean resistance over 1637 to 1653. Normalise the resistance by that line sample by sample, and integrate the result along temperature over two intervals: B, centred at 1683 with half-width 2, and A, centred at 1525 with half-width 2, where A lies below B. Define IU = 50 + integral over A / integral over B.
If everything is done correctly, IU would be 51.1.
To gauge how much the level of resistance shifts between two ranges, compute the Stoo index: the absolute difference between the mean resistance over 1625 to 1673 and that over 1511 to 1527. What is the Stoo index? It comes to 3.4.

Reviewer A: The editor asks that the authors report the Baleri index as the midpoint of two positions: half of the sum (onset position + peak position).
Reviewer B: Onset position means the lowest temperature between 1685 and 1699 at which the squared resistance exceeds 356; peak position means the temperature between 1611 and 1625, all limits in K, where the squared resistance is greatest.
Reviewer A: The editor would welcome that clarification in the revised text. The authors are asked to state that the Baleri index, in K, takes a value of 1649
